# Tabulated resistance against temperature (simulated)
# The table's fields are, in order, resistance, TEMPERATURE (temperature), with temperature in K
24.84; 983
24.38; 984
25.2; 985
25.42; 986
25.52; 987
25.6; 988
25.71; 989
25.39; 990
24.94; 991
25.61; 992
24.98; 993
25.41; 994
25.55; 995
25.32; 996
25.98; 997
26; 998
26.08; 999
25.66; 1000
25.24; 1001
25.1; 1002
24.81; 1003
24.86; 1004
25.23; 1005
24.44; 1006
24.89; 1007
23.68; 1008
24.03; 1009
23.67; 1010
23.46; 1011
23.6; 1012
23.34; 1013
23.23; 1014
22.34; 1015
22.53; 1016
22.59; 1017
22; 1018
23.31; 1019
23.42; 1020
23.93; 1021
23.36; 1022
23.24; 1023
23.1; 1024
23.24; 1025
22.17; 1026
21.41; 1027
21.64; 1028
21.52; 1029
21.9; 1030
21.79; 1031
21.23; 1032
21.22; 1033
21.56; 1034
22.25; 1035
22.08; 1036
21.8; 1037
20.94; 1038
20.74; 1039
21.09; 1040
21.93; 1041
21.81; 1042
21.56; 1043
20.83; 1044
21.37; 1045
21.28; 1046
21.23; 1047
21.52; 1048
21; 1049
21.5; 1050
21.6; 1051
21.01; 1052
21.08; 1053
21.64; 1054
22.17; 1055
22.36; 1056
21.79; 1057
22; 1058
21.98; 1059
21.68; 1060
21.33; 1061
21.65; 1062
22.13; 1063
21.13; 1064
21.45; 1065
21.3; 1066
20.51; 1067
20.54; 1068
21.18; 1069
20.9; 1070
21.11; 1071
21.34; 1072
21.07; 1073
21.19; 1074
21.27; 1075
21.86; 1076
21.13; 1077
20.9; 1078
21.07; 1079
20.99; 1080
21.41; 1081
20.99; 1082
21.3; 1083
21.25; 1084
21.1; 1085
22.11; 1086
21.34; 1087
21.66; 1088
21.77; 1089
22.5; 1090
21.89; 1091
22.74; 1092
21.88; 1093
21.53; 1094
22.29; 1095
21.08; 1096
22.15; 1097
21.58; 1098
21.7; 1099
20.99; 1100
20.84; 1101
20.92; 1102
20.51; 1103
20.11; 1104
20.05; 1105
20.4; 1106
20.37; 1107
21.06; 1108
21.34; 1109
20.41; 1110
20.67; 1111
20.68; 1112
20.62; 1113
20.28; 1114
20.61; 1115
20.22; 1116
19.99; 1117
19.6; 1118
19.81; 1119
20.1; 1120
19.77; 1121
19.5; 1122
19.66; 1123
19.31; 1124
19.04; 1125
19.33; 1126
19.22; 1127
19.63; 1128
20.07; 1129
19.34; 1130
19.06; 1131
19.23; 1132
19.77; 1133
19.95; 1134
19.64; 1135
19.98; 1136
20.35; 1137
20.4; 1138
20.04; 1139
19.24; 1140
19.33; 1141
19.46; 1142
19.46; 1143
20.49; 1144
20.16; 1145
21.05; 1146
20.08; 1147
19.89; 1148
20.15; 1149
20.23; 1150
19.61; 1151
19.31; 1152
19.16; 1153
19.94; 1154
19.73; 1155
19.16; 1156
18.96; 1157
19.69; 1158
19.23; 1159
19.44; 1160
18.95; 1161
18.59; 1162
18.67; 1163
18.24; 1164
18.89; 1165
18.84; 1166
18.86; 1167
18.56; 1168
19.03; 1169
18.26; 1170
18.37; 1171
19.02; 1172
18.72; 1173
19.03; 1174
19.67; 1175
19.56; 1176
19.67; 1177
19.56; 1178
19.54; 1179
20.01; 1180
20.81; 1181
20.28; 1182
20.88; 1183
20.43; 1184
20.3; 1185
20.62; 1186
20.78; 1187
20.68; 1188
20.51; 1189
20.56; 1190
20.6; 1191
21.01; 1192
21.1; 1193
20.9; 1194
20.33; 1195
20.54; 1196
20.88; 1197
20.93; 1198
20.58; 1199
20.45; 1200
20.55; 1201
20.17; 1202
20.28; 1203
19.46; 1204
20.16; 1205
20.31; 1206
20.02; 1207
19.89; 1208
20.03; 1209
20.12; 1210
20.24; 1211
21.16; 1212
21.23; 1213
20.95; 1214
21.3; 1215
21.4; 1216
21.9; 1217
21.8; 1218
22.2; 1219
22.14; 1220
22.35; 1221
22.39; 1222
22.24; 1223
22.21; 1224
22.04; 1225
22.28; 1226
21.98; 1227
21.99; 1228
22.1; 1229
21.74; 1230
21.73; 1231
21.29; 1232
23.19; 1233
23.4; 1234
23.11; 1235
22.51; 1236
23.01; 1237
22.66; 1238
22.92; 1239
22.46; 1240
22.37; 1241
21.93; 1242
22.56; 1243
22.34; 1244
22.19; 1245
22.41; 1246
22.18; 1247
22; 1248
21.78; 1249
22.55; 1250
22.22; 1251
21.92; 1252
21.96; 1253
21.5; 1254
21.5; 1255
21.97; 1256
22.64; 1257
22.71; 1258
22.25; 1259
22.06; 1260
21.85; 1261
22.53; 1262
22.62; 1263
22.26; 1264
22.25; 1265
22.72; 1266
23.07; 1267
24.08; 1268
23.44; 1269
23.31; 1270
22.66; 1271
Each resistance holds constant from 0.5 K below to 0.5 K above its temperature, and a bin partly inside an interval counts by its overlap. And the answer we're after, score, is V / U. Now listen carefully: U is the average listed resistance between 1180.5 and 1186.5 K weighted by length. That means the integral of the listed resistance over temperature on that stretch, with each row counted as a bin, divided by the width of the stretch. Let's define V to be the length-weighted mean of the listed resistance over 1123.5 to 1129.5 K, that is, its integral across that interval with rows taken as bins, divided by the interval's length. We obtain 0.95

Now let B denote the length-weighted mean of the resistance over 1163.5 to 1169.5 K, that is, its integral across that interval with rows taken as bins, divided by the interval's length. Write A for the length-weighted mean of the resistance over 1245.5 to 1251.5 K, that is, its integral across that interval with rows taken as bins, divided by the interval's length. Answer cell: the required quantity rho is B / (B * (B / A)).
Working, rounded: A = 22.2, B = 19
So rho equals 1.18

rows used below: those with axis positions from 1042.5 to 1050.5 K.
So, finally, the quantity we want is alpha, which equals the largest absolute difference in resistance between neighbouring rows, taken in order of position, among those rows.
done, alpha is 0.73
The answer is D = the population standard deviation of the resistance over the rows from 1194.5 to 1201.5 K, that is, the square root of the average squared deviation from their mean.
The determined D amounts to 0.20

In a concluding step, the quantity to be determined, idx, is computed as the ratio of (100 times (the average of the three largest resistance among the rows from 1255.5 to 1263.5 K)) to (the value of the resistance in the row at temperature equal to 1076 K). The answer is 104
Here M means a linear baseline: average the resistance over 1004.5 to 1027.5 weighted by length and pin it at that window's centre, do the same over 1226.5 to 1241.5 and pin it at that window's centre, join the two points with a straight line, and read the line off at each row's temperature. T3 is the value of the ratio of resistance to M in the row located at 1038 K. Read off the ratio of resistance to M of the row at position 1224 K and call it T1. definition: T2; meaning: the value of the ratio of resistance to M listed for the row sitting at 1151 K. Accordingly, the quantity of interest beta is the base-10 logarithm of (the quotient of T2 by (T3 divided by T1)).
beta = -0.02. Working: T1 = 0.99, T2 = 0.86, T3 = 0.90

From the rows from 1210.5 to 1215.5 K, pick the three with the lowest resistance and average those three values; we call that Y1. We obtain 20.8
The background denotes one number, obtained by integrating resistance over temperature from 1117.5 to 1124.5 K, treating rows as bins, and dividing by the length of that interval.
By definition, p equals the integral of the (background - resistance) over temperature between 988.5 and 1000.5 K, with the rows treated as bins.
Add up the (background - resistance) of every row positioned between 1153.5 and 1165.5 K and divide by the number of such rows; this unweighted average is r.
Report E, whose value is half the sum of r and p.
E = -35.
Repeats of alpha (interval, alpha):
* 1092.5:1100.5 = 1.21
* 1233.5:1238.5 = 0.60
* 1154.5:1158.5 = 0.73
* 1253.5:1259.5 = 0.67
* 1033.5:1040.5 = 0.86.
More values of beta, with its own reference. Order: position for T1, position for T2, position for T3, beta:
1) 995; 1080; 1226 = 0.00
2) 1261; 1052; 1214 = -0.02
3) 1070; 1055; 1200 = -0.02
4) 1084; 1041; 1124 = 0.01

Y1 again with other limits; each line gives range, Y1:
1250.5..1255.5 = 21.6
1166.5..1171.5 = 18.4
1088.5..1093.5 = 21.8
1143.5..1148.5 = 20.0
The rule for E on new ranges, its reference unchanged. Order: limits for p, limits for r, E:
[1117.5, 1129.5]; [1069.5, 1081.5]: 0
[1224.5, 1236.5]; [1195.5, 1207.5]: -16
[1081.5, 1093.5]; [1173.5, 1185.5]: -12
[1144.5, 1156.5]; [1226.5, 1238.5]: -3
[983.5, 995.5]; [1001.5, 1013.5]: -36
